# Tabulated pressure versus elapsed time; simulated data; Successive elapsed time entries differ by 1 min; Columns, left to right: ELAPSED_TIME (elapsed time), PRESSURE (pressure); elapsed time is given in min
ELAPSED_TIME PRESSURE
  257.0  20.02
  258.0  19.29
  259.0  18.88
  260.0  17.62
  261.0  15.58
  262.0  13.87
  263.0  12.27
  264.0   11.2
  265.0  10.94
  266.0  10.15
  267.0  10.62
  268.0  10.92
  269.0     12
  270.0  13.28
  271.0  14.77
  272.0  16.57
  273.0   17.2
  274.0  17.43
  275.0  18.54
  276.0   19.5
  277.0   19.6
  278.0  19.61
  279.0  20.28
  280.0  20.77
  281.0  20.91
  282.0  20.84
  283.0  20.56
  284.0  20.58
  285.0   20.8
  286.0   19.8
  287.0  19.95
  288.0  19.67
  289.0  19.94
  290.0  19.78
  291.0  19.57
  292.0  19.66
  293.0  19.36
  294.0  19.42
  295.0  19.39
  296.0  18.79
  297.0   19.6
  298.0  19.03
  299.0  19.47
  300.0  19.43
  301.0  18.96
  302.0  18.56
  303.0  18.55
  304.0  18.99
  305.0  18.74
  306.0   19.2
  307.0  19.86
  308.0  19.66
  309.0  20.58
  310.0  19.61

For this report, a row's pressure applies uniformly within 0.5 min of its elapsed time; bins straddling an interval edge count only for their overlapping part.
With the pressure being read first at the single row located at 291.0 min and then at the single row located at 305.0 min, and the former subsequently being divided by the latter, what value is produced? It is 1.04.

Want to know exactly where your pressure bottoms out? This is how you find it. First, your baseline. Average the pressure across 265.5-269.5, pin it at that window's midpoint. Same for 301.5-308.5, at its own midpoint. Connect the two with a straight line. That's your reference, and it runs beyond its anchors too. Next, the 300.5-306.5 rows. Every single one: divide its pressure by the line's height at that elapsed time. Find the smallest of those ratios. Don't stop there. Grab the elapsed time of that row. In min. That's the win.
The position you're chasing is 305.0 min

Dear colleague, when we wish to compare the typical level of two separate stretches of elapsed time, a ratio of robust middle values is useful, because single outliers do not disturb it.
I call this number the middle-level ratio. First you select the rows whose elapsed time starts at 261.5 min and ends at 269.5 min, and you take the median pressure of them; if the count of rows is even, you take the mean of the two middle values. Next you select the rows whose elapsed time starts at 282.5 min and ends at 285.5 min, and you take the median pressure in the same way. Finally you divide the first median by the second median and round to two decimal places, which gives 0.54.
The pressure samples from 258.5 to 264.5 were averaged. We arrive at 14.9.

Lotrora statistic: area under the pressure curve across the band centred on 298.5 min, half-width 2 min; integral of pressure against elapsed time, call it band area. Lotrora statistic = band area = 78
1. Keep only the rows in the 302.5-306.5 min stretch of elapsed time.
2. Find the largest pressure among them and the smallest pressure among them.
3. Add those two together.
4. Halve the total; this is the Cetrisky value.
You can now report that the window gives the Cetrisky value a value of 18.9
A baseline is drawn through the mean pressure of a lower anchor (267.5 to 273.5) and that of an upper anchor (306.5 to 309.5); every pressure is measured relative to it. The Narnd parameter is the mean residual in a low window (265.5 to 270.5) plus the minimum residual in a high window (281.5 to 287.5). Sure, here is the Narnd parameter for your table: 1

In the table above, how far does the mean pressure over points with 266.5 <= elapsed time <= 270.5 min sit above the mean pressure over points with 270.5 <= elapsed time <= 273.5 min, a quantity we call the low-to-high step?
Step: -4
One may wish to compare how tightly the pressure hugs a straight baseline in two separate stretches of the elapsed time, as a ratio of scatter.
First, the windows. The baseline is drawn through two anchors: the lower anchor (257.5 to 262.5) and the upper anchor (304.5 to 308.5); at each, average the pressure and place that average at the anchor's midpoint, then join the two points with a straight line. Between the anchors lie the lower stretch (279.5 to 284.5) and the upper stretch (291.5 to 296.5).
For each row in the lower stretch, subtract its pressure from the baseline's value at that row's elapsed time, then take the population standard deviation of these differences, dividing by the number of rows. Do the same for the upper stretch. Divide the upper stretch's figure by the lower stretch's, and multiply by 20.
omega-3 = 35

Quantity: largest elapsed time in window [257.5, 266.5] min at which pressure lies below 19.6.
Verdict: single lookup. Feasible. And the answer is 266.0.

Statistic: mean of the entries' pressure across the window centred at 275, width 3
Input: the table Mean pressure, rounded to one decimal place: 18.5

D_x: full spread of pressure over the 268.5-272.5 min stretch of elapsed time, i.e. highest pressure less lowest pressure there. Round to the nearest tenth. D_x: 4.6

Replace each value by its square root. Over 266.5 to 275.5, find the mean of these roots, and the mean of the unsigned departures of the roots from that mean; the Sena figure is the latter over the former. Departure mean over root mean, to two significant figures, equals 0.090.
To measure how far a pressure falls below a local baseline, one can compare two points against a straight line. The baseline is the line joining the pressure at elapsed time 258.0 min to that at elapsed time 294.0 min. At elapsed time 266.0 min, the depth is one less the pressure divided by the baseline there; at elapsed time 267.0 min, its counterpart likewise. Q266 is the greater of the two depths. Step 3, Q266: 0.5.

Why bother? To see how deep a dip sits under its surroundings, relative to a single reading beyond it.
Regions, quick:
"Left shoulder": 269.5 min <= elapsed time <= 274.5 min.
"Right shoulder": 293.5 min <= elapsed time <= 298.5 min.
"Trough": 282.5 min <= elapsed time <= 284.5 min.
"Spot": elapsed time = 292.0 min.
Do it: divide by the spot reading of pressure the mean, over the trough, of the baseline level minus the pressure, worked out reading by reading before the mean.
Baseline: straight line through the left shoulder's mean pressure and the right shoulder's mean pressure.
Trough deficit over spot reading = -0.157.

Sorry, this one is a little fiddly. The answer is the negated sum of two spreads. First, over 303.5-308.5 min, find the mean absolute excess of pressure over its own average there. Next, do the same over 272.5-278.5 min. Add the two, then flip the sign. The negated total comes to -1.3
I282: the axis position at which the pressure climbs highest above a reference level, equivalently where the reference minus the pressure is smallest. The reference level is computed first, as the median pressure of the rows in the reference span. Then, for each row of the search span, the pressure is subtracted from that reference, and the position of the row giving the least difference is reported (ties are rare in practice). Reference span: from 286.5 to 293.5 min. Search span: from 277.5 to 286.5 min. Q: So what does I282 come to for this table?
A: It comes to 281.0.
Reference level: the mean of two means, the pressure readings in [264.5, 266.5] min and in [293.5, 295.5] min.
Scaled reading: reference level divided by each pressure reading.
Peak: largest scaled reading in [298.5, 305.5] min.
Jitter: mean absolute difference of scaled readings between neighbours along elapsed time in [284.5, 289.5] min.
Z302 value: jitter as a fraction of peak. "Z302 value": 0.02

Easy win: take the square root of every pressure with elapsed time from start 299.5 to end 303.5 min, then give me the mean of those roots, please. 4.34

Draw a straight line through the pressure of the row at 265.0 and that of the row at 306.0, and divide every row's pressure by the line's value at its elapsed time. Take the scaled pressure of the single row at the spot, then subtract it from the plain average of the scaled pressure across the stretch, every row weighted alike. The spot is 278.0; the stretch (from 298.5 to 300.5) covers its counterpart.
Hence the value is -0.36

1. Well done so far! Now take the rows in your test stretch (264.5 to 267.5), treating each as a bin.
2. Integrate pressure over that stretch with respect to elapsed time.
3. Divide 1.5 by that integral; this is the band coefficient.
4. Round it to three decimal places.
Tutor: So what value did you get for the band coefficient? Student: 0.047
